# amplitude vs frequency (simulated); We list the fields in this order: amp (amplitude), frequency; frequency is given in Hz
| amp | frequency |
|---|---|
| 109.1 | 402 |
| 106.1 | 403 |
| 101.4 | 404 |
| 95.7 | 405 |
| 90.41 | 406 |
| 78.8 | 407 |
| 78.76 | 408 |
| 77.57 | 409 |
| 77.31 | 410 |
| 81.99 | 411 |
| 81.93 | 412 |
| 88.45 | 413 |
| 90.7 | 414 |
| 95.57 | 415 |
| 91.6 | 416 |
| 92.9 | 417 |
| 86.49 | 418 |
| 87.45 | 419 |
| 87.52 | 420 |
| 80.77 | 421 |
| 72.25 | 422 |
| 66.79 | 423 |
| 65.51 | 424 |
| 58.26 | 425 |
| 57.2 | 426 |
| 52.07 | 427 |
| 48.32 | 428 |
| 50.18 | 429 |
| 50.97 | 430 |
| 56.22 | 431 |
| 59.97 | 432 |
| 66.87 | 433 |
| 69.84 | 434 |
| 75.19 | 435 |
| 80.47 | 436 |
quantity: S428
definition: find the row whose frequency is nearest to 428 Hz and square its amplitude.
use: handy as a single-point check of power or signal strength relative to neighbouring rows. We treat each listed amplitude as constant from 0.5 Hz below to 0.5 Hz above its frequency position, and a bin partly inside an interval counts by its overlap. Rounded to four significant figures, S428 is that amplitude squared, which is 2335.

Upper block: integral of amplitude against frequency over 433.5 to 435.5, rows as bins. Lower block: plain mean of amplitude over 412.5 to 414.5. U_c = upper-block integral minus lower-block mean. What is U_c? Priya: 55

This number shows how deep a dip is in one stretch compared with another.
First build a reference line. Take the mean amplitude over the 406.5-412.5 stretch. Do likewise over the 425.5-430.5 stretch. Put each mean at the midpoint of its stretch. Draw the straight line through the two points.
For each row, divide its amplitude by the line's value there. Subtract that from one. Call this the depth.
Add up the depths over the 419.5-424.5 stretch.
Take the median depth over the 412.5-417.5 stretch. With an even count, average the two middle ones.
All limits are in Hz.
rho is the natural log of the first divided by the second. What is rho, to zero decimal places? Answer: 1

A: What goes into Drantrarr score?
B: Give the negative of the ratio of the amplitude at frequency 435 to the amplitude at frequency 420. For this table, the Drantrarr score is -0.86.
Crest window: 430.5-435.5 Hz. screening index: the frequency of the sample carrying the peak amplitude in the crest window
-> 435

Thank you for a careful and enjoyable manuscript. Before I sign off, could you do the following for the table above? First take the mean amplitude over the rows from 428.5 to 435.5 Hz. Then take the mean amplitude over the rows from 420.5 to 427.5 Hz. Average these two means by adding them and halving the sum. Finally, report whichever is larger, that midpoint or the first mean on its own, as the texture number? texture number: 63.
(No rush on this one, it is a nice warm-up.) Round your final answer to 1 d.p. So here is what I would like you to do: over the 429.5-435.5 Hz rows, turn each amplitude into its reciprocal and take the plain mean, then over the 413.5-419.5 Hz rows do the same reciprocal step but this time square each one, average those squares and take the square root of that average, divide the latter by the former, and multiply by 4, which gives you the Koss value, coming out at 2.7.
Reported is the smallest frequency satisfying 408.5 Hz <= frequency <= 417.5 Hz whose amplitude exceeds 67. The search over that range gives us 409 Hz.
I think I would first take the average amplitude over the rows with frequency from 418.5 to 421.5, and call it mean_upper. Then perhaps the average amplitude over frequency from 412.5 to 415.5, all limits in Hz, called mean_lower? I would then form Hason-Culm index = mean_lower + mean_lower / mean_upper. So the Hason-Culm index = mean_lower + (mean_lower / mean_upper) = 93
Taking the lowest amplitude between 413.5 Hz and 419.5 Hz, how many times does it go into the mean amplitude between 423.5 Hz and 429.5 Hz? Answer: 0.64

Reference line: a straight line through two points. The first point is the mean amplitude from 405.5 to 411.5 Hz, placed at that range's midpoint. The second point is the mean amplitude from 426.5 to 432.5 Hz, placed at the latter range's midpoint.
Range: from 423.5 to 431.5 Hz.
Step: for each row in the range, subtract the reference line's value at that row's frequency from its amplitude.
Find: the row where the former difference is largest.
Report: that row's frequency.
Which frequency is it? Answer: 424 Hz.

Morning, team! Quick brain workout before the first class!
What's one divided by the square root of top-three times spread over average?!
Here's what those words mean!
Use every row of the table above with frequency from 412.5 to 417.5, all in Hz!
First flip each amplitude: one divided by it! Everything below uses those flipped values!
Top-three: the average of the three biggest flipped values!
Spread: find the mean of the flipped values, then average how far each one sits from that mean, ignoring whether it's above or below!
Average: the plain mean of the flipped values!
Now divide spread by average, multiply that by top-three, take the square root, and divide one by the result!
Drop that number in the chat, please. 66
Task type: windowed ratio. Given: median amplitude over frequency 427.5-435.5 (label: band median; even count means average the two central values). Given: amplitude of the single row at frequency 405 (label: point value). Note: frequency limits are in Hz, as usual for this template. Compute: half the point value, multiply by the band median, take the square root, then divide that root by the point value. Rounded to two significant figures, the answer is 0.55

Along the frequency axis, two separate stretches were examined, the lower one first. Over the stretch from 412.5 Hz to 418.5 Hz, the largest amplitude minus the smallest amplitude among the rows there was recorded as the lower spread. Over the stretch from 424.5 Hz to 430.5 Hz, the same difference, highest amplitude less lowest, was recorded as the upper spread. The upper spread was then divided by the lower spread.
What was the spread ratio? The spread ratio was 1.1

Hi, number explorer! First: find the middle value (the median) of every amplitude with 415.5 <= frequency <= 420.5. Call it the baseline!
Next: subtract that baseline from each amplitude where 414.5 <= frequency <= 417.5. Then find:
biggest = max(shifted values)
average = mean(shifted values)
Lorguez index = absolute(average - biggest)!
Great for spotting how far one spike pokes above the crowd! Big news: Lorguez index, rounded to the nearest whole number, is 2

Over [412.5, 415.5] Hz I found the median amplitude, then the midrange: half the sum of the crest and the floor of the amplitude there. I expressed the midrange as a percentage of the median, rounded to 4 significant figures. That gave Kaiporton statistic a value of 101.4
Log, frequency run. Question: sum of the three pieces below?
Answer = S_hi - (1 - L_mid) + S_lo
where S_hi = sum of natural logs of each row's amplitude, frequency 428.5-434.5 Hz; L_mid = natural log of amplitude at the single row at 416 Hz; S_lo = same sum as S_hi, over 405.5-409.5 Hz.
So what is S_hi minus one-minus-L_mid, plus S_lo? 46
